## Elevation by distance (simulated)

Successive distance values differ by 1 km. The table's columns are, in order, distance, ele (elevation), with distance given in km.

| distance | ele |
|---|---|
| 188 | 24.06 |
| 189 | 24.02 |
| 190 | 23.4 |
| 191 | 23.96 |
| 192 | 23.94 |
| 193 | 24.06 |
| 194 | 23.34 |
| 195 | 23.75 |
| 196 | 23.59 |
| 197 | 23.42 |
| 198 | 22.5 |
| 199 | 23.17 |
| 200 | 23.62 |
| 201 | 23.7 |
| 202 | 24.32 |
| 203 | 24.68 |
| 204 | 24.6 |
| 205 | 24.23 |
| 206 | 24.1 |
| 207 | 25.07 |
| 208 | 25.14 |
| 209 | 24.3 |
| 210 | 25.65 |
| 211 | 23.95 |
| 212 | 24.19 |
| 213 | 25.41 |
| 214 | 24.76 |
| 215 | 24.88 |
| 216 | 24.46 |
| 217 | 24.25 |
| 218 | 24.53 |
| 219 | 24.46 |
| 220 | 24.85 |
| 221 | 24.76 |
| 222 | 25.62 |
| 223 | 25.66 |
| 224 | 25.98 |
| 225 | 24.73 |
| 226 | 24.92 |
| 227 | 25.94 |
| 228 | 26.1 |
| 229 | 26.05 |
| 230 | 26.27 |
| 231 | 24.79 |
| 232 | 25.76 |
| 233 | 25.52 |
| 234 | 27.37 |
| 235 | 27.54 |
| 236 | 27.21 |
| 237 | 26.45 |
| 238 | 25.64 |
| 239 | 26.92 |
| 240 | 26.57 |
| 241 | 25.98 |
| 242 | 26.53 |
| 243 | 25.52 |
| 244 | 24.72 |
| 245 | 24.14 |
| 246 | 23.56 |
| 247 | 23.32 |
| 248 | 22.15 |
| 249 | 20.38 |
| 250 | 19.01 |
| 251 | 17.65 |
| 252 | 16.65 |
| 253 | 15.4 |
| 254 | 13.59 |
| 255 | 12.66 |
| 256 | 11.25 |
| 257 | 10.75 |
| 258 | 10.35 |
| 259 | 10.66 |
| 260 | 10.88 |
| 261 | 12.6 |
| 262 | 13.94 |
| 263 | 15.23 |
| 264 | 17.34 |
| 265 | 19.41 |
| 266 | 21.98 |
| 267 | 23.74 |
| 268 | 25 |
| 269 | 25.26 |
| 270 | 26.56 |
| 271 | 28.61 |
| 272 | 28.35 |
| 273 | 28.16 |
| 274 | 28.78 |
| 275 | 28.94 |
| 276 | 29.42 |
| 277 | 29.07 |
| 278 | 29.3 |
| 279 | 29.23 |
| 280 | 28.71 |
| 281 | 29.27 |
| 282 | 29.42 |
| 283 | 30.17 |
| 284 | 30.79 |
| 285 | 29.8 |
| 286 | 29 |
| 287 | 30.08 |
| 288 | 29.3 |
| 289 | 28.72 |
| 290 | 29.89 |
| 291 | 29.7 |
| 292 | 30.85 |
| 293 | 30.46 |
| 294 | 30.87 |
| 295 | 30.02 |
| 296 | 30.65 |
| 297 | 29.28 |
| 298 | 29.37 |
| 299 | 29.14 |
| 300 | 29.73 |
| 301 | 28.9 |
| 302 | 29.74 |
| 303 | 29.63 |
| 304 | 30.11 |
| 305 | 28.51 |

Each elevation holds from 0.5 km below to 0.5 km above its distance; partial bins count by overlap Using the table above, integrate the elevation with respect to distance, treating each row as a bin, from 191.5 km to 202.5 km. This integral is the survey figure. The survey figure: 259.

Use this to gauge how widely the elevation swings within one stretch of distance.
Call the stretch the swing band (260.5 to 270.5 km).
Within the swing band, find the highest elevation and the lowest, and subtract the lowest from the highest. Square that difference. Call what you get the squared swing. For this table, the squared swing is 195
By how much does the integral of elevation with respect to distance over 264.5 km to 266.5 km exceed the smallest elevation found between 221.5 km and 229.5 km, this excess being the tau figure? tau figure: 17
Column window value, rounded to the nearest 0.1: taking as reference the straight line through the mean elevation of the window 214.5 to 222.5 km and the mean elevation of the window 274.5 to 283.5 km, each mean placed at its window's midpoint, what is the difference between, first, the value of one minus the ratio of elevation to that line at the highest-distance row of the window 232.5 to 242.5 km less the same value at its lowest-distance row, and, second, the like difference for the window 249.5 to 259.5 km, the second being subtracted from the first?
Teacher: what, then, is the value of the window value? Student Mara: -0.3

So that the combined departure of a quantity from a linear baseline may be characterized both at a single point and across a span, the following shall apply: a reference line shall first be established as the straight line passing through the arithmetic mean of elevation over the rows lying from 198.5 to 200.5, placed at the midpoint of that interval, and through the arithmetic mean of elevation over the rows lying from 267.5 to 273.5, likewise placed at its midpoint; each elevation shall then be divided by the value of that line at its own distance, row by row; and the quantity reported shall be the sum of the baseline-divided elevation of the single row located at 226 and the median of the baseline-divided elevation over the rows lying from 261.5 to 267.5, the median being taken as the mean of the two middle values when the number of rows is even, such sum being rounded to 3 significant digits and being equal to 1.70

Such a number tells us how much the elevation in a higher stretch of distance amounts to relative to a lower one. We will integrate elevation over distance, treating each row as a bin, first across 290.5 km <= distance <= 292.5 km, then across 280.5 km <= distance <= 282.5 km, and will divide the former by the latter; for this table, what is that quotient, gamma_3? 1.03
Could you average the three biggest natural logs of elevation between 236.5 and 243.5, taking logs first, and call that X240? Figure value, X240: 3.28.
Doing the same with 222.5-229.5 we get 3.26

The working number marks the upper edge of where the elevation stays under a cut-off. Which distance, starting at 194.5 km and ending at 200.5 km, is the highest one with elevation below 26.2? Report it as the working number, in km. 200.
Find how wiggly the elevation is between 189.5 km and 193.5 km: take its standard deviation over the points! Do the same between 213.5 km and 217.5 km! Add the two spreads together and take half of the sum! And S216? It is 0.3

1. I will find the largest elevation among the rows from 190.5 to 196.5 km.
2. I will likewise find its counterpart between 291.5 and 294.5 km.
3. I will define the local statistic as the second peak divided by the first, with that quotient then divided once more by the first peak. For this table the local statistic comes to 0.053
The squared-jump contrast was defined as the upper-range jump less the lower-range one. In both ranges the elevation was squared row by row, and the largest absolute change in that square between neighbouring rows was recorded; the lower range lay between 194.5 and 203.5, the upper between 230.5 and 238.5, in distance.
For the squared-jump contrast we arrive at 56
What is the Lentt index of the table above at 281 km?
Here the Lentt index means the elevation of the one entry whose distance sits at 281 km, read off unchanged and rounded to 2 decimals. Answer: 29.27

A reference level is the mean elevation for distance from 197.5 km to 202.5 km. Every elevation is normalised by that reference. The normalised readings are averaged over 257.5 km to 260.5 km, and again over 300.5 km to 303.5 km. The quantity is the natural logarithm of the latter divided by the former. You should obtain 1.0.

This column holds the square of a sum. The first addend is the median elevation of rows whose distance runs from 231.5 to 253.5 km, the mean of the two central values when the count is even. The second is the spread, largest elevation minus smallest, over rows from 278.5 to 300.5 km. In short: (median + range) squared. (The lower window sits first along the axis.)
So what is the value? 766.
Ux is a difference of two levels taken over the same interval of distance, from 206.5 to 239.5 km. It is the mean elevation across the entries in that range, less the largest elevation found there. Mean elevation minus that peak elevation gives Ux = -2.1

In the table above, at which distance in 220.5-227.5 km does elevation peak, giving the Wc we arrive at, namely 224 km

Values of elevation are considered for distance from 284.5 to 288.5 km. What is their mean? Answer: 30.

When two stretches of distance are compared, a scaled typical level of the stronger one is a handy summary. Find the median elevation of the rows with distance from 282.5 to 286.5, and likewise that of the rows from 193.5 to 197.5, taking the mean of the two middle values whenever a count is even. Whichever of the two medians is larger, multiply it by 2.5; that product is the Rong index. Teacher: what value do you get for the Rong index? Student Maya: 75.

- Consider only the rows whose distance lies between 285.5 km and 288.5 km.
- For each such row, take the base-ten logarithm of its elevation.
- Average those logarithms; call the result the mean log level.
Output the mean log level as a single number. 1.47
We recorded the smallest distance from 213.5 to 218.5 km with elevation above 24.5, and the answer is 214 km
